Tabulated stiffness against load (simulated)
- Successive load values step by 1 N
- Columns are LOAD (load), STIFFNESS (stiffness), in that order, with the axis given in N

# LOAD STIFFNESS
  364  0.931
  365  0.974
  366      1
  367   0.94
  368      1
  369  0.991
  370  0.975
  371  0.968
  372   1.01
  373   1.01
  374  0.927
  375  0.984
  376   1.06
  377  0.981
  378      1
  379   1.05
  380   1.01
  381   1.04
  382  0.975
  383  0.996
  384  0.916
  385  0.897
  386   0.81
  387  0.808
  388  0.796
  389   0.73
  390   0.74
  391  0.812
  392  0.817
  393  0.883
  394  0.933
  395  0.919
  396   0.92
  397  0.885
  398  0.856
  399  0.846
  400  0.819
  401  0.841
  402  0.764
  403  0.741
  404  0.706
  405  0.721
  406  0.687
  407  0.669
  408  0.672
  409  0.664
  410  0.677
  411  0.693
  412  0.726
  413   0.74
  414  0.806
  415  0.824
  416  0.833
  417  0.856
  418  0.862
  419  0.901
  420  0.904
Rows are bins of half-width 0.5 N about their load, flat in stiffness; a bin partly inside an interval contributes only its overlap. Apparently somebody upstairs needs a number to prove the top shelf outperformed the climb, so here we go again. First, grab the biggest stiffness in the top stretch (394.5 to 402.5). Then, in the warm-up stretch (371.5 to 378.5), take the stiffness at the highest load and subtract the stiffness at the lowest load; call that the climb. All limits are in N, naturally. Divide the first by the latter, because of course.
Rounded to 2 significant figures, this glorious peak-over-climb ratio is -92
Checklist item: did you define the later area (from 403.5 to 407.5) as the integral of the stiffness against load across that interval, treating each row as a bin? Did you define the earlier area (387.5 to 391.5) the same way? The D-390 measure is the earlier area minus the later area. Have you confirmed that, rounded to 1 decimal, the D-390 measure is 0.3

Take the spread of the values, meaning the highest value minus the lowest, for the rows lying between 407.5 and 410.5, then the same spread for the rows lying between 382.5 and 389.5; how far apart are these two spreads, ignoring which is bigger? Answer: 0.253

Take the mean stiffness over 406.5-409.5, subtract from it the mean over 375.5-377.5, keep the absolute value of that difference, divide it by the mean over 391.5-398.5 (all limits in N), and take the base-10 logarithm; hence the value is -0.4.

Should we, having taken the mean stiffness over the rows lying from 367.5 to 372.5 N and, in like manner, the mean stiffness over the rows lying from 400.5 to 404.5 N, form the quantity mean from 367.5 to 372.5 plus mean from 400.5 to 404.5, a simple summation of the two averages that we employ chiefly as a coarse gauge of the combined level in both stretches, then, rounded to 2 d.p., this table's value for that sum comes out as 1.75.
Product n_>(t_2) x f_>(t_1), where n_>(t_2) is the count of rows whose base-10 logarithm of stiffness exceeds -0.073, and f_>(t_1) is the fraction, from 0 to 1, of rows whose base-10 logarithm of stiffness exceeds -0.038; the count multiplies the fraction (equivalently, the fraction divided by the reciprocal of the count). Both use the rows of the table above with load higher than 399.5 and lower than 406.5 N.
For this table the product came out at 0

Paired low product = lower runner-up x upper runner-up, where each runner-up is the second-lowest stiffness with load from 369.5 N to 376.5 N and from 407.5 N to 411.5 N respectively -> 0.65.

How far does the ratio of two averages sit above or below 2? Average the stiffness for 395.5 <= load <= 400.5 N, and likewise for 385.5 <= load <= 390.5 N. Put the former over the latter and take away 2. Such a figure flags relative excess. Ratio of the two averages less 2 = -0.89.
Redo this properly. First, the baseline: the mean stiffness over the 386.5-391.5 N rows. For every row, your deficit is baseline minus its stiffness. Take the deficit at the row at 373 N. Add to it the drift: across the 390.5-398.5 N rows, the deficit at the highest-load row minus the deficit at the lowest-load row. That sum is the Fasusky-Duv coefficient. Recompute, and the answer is -0.28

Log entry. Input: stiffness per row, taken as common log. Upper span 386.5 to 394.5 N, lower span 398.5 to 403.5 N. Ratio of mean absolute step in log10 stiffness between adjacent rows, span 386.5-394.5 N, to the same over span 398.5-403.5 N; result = 1.1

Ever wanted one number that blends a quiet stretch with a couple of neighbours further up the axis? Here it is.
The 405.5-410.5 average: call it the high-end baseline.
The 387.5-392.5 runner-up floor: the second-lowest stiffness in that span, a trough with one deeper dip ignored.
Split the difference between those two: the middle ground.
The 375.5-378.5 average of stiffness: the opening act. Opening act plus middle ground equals 1.72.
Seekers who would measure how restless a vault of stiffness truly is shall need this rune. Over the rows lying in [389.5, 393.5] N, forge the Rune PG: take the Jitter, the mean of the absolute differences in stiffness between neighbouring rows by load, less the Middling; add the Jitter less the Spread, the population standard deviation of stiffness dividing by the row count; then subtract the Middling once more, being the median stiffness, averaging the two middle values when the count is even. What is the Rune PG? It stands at -1.58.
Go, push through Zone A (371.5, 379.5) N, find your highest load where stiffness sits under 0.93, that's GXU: 374 N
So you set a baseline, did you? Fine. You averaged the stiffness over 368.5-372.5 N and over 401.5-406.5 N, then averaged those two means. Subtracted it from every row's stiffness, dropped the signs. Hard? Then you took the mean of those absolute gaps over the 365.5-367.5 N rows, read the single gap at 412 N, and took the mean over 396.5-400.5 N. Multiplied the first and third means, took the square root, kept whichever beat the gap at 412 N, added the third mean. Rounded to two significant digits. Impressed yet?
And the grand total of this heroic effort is 0.15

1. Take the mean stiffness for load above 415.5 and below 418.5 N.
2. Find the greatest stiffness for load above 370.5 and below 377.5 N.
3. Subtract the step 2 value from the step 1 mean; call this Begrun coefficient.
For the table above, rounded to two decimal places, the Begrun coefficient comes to -0.21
